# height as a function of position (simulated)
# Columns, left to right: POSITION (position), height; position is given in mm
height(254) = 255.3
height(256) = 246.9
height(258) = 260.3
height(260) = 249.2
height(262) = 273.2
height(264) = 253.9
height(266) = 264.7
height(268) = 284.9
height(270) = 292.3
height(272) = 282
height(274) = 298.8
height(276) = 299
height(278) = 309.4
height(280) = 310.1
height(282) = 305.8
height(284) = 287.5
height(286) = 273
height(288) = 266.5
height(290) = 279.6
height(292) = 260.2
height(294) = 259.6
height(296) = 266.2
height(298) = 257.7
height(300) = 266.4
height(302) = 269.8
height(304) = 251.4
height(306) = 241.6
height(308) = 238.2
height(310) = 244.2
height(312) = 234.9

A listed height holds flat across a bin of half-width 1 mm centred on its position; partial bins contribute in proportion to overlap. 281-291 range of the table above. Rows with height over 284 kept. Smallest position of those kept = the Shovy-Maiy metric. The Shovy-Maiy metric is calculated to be 282 mm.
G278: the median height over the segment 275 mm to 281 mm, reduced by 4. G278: 305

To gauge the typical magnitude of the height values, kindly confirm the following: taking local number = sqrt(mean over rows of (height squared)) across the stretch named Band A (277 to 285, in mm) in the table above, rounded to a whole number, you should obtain 303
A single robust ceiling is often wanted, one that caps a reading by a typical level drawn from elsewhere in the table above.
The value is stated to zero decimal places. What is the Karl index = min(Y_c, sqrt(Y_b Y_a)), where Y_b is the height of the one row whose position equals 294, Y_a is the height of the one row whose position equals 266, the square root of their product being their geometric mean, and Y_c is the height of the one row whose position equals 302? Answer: 262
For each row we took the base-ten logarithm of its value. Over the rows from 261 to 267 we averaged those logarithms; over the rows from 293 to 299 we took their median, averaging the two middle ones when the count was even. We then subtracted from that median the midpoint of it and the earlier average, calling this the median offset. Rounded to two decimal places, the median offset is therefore 0.00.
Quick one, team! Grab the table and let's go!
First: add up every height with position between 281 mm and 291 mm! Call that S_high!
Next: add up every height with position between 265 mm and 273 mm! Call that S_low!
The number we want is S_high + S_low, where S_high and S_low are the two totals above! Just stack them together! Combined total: 2536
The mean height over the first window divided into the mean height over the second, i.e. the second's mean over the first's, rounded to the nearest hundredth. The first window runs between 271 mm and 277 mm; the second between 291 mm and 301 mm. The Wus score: 0.89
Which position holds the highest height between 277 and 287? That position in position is 280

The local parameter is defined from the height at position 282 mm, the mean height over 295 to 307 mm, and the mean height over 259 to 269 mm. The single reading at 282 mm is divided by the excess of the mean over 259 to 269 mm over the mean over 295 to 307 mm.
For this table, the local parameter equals 48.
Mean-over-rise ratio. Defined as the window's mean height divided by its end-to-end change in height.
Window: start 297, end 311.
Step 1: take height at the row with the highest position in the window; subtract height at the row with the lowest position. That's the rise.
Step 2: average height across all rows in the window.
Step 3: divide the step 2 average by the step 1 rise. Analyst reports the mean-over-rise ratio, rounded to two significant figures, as -19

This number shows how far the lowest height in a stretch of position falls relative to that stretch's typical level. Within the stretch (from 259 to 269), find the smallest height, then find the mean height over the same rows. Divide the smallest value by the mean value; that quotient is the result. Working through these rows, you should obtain 0.94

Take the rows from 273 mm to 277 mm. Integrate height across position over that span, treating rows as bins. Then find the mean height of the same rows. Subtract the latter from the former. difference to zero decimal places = 897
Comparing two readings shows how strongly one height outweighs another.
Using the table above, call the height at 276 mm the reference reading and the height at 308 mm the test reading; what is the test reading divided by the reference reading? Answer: 0.80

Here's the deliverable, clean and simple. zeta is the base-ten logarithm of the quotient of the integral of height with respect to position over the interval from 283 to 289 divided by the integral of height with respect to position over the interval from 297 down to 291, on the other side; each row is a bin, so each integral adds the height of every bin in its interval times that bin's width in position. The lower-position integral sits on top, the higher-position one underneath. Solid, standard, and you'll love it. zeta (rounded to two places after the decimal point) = 0.02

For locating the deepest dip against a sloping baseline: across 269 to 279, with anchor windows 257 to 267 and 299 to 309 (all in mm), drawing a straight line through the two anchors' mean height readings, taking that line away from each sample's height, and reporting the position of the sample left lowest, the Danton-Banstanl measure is 272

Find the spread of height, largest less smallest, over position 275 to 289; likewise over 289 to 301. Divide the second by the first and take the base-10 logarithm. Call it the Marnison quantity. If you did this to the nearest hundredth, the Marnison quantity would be -0.30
